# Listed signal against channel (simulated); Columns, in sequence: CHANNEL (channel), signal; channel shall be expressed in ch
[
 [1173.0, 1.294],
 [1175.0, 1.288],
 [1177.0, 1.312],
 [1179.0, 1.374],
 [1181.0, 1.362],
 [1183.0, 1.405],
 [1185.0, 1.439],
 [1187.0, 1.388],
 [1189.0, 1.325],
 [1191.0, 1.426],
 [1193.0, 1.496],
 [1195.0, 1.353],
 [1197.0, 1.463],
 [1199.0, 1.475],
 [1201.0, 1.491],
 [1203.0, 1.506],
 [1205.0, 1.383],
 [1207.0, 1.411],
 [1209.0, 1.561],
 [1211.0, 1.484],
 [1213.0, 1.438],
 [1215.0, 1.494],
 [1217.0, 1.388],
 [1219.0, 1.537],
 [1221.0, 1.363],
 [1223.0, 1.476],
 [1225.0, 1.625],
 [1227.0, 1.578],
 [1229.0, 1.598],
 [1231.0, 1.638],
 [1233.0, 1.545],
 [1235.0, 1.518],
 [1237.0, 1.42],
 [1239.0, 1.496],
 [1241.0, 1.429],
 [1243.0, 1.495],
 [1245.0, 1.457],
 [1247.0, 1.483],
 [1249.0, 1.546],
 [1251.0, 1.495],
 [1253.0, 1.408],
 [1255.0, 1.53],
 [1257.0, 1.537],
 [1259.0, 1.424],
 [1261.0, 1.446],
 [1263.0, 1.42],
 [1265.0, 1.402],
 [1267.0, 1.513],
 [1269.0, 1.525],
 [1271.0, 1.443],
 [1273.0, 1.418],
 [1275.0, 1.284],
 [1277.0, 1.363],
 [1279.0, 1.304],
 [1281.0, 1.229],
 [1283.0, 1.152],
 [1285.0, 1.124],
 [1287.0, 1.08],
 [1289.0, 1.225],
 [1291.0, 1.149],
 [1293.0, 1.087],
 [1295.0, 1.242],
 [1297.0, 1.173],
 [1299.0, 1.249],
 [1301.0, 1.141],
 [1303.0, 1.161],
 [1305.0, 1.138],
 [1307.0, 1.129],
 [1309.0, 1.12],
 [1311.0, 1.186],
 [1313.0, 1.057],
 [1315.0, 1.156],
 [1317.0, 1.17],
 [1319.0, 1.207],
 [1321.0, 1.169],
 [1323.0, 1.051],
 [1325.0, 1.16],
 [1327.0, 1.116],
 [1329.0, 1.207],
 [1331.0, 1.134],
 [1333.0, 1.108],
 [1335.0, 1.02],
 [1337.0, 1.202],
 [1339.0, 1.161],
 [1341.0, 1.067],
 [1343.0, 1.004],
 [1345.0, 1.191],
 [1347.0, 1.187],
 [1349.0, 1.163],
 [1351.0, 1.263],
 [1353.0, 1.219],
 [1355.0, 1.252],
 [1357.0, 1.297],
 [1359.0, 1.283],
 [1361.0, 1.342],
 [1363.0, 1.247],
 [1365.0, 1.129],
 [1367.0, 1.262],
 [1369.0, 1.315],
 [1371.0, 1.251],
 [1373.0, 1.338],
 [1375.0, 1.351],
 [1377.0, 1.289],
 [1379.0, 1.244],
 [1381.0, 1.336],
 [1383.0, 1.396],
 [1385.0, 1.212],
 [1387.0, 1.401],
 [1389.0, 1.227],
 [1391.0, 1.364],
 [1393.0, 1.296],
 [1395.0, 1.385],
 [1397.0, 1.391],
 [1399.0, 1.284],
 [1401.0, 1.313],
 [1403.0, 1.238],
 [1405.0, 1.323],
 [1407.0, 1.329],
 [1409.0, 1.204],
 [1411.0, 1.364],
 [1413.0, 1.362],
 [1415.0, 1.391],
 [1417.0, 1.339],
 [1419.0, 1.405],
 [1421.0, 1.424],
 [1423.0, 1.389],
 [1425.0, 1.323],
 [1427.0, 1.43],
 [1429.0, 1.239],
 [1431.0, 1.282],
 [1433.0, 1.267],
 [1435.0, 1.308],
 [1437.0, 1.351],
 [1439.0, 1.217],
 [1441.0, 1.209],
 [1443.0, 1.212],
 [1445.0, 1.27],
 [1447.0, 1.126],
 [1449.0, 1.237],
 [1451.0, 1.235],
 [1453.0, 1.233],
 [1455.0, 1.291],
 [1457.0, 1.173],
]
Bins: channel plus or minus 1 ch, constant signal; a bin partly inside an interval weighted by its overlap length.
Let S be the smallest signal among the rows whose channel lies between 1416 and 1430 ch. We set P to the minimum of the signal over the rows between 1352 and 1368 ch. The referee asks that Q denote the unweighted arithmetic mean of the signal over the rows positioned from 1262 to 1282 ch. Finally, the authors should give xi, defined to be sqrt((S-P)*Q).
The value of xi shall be 0.39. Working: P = 1.129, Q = 1.39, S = 1.239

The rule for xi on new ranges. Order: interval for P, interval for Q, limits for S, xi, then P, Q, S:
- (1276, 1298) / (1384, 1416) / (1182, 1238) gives 0.57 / 1.08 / 1.32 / 1.325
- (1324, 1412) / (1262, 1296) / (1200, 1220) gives 0.70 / 1.004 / 1.29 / 1.383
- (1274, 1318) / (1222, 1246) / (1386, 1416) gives 0.47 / 1.057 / 1.52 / 1.204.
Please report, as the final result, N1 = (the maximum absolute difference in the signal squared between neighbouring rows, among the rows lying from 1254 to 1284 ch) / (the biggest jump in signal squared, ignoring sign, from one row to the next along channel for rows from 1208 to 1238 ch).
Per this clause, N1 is 0.7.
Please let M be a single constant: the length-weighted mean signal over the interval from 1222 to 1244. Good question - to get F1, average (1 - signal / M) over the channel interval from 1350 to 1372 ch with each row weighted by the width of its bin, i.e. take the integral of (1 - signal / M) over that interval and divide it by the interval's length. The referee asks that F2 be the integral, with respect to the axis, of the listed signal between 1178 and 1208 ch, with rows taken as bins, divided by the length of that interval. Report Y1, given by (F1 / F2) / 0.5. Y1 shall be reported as 0.2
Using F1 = 0.18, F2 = 1.42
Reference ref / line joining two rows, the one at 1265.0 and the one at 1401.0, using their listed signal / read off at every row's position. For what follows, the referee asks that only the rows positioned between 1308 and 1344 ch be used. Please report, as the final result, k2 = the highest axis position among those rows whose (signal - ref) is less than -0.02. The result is 1343.0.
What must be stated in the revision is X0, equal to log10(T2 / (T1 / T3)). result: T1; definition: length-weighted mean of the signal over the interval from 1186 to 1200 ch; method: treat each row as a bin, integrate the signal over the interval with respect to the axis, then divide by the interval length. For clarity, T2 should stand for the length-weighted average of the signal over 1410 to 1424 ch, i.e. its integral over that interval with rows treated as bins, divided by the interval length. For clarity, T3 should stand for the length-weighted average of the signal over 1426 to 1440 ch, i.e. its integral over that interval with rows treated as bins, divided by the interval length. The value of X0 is 0.102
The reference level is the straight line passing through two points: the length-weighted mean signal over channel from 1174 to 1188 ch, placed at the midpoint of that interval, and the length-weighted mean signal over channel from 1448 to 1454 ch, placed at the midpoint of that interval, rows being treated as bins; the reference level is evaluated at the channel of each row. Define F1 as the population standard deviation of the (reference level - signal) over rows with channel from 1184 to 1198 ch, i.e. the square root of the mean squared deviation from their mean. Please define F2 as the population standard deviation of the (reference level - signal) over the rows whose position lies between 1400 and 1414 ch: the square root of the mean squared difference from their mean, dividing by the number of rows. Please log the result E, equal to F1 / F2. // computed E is 0.99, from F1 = 0.057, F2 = 0.057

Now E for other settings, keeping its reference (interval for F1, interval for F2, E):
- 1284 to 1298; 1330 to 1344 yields 0.89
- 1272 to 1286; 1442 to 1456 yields 1.97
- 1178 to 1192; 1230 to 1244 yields 0.55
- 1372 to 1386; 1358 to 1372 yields 0.94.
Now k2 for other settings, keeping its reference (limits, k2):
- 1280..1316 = 1315.0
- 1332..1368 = 1367.0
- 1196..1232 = 1221.0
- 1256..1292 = 1291.0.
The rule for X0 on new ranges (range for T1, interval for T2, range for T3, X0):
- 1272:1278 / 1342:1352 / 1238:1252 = 0.105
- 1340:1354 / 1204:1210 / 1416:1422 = 0.242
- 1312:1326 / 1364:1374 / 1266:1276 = 0.201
